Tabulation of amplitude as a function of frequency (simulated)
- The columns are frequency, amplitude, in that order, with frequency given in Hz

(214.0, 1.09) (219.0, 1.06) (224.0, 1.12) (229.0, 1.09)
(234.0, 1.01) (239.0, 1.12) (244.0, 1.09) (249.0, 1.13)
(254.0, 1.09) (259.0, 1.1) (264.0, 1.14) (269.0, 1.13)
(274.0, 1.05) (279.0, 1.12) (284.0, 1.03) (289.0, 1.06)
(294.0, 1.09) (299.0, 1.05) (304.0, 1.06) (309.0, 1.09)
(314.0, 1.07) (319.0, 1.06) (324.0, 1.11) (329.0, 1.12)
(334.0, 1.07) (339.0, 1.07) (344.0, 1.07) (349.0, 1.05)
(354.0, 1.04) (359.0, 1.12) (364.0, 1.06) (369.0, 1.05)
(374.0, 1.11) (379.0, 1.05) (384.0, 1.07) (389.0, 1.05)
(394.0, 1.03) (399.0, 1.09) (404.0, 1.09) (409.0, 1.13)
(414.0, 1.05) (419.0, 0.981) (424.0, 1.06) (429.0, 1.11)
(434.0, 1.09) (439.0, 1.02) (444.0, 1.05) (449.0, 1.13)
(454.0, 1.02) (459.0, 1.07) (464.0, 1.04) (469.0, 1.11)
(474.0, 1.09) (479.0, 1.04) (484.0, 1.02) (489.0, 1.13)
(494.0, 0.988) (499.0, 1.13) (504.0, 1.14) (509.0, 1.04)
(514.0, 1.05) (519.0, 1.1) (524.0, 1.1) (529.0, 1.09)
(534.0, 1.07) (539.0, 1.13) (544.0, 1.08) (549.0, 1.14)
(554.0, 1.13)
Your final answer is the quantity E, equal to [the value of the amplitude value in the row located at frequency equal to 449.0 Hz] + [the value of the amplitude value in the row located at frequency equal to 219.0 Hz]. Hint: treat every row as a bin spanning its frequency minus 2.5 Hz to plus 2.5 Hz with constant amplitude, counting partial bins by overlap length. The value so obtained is 2.19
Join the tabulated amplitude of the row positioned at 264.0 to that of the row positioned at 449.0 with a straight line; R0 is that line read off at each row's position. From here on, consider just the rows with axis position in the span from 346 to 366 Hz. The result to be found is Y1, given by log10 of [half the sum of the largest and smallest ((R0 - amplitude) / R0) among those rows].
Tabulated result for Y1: -1.31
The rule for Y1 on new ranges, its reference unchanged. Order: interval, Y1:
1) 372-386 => -1.32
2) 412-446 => -1.12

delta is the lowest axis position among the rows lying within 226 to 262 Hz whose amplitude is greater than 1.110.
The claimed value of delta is 239.0 Hz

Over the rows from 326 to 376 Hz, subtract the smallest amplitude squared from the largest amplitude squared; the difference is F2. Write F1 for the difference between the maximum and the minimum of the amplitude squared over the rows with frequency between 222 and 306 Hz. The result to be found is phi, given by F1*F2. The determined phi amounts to 0.048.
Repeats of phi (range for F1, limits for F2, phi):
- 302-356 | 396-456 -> 0.054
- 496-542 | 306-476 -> 0.069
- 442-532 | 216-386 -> 0.090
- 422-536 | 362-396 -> 0.055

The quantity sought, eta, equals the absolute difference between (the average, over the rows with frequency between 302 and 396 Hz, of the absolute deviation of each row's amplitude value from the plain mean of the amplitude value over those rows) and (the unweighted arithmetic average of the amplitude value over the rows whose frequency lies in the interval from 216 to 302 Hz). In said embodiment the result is 1.07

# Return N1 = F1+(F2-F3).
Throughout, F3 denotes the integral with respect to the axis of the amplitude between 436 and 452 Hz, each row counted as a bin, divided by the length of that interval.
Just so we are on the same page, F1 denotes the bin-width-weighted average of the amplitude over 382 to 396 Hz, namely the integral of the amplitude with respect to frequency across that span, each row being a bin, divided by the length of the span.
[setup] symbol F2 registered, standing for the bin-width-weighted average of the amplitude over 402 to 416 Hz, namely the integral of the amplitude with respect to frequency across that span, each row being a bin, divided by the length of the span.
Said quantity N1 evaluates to 1.08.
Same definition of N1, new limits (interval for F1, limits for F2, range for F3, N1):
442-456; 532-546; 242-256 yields 1.06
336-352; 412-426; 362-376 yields 1.02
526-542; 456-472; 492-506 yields 1.08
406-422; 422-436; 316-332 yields 1.05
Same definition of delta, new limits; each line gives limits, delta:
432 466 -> 449.0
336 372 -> 359.0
